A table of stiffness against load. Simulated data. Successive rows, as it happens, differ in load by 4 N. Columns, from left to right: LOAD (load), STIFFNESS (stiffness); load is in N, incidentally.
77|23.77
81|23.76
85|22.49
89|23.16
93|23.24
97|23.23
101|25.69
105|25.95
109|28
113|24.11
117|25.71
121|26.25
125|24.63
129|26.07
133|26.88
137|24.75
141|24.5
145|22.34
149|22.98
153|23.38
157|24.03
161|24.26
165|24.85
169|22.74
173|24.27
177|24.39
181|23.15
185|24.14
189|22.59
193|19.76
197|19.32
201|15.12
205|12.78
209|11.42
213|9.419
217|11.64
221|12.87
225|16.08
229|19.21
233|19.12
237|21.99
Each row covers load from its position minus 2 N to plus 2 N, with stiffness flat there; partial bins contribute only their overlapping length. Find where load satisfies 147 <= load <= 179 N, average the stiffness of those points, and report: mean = 23.9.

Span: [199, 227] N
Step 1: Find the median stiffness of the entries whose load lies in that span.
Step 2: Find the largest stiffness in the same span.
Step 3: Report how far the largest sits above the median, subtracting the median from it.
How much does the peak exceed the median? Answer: 3.3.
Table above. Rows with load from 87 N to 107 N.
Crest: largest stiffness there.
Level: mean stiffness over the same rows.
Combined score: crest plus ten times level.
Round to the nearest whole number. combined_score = 268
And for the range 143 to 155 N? 252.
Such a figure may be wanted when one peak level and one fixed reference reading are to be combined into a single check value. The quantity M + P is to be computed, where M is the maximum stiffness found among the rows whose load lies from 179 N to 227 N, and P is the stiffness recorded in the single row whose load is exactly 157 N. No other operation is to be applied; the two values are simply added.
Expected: 48.2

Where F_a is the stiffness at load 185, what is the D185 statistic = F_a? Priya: 24.14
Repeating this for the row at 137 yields 24.75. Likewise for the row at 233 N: 19.12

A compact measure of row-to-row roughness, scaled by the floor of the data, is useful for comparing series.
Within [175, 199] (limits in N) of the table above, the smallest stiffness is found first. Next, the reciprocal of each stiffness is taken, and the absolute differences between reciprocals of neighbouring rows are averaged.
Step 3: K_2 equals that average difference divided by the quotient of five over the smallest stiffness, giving 0.011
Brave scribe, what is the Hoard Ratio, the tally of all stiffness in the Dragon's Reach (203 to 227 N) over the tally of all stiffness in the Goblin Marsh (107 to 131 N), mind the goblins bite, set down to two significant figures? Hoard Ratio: 0.48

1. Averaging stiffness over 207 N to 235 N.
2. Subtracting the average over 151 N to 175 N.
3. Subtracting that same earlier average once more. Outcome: -34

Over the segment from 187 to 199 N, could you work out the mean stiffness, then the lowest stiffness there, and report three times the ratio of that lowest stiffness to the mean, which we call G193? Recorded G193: 2.82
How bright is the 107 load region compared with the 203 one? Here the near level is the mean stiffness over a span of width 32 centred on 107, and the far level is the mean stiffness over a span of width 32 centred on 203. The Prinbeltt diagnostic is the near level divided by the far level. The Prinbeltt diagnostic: 1.7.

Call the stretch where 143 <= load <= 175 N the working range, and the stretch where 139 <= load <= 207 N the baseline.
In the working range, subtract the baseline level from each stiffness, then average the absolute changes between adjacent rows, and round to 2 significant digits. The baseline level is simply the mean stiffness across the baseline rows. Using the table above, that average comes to 0.88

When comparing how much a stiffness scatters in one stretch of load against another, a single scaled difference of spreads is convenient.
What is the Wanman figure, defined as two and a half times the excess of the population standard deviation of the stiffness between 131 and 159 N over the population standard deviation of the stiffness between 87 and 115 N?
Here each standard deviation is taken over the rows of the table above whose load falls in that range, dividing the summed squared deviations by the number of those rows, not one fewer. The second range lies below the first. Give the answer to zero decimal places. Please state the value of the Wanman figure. -1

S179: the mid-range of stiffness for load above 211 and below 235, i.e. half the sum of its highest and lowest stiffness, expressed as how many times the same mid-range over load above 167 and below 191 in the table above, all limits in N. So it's 0.61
